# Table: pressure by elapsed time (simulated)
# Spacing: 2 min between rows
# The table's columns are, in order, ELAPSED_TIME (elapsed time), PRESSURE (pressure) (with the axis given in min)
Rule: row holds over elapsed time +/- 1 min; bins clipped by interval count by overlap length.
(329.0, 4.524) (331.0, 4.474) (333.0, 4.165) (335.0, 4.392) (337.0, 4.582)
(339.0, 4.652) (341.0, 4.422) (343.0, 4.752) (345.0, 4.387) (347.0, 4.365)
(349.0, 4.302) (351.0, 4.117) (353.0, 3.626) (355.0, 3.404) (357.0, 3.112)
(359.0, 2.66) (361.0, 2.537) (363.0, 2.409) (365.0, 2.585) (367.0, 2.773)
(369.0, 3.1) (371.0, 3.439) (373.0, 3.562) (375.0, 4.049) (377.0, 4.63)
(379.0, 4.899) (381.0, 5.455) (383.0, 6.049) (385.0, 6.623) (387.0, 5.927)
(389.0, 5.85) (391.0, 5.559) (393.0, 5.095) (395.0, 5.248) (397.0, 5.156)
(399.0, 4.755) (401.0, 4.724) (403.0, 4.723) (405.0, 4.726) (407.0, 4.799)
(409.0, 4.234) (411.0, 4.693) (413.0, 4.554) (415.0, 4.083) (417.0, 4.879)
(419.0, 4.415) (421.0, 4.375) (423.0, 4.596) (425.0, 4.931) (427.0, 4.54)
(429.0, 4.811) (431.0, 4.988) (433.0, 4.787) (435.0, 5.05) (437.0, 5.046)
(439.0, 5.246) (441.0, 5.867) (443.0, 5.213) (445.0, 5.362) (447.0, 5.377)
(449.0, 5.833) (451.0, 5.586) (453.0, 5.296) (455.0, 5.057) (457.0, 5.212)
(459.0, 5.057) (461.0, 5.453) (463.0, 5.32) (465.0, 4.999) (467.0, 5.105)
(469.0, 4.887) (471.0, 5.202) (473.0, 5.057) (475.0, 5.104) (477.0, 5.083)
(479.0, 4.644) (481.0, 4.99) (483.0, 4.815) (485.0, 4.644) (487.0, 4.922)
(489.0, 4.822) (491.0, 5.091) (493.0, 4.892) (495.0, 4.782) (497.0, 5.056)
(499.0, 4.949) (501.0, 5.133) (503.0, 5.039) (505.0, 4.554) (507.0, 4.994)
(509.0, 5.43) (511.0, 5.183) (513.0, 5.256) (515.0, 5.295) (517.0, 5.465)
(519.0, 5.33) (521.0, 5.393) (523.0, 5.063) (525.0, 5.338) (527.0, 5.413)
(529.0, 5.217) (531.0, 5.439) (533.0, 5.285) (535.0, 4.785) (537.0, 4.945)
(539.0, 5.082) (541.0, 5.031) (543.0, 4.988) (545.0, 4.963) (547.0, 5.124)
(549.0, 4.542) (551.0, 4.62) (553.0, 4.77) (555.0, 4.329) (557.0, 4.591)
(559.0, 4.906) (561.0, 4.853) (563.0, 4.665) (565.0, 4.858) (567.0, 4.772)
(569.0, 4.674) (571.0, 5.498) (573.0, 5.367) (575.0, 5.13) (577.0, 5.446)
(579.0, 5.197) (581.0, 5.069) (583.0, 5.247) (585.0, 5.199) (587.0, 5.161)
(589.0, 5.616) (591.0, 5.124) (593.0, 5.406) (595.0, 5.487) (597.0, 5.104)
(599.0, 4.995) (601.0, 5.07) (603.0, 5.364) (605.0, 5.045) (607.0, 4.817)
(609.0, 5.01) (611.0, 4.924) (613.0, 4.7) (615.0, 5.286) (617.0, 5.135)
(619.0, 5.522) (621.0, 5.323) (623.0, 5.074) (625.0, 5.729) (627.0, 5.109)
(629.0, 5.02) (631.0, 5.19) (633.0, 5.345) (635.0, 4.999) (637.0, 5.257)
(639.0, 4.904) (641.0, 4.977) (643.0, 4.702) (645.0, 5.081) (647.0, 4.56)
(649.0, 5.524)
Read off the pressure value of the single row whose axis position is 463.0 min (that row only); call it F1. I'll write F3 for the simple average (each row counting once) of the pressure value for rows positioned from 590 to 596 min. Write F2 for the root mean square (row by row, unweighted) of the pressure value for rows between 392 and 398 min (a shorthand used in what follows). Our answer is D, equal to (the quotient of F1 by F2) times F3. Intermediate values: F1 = 5.32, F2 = 5.17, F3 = 5.3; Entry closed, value 5.5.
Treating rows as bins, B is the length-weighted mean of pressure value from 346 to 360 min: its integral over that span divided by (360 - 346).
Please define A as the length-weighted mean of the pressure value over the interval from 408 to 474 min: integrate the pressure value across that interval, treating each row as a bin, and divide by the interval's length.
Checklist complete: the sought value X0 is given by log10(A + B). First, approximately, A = 5.00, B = 3.66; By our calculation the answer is 0.94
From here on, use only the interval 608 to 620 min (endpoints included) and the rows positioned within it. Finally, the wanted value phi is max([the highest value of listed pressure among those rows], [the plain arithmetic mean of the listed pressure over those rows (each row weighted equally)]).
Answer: 5.5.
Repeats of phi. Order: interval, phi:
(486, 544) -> 5.5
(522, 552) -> 5.4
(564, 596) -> 5.6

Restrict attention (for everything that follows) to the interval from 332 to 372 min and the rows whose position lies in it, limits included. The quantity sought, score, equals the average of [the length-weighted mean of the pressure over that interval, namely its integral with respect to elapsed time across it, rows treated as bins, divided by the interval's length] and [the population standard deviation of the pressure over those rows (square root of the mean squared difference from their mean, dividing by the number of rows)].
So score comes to 2.24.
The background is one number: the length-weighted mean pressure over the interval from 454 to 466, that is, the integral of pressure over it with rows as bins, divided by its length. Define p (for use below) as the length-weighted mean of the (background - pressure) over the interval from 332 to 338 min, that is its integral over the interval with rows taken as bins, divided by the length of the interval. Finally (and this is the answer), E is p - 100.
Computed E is -99.2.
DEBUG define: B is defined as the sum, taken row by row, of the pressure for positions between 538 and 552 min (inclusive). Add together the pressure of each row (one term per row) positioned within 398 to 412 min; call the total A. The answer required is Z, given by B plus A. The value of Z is 67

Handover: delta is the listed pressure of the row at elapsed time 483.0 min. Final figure 4.815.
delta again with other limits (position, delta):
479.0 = 4.644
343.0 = 4.752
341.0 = 4.422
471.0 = 5.202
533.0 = 5.285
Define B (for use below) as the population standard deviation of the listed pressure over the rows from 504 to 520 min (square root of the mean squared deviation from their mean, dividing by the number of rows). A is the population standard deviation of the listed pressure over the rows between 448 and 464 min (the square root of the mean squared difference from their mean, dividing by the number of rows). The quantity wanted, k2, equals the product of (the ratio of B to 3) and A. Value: 0.0229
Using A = 0.25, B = 0.28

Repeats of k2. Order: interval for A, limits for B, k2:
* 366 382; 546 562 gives 0.0677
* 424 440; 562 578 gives 0.0219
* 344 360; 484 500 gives 0.0276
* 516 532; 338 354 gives 0.0135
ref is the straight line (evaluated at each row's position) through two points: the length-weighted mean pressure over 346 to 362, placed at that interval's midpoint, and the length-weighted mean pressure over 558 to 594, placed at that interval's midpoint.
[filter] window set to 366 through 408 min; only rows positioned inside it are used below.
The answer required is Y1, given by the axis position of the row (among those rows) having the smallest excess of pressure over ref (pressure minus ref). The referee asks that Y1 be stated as 367.0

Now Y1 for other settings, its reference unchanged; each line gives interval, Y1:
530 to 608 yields 555.0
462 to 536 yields 505.0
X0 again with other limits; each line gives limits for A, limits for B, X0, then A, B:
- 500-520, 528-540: 1.01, 5.17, 5.13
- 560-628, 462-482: 1.01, 5.15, 5.04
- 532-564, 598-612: 0.99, 4.84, 5.03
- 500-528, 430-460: 1.02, 5.21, 5.27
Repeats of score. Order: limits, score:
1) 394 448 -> 2.62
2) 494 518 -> 2.67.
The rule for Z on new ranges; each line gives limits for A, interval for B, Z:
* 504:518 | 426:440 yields 71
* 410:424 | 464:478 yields 67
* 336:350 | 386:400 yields 69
